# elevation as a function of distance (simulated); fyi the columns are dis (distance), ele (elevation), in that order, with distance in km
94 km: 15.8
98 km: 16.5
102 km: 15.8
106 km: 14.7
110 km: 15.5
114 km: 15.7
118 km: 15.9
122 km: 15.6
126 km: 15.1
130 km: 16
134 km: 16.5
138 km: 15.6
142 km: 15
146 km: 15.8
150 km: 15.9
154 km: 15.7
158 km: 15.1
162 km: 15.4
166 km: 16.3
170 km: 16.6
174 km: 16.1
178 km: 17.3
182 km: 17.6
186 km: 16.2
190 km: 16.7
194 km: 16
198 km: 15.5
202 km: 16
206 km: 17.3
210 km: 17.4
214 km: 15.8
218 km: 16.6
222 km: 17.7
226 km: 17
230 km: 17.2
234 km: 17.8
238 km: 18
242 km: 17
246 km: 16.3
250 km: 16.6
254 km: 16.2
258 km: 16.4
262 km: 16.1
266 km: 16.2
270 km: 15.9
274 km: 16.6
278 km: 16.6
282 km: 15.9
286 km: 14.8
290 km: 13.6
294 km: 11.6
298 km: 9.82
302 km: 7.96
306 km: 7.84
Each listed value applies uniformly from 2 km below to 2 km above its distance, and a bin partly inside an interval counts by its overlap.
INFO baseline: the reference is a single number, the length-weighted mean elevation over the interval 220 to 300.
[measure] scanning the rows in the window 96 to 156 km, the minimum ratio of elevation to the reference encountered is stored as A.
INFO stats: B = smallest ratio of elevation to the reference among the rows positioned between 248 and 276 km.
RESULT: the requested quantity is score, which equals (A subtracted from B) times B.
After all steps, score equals 0.08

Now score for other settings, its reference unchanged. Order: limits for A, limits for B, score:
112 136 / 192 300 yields -0.21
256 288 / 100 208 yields -0.01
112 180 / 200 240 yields 0.05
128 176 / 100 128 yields -0.02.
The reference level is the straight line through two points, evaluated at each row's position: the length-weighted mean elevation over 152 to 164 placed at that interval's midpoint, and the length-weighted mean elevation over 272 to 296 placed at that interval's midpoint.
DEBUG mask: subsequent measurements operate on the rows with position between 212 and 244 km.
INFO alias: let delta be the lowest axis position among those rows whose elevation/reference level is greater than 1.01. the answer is 214 km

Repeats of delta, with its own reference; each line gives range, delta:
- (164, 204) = 166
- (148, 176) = 150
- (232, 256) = 234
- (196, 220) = 198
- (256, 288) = 258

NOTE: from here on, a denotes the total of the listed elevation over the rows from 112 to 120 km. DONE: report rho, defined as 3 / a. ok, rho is 0.0949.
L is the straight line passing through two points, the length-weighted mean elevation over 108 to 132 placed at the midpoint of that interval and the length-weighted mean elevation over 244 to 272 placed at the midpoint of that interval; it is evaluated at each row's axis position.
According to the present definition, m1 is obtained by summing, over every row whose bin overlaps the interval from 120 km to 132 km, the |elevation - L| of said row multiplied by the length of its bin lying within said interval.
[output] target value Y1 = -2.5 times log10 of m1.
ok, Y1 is -1.4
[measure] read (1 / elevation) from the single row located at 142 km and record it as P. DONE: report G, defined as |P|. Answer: 0.0667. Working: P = 0.0667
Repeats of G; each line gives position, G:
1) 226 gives 0.0588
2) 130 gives 0.0625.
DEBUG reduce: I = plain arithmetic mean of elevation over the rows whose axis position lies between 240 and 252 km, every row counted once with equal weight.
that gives 16.6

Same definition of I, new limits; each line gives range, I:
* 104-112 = 15.1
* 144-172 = 15.8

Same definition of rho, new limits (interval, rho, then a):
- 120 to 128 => 0.0977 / 30.7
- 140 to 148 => 0.0974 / 30.8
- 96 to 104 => 0.0929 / 32.3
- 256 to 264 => 0.0923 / 32.5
